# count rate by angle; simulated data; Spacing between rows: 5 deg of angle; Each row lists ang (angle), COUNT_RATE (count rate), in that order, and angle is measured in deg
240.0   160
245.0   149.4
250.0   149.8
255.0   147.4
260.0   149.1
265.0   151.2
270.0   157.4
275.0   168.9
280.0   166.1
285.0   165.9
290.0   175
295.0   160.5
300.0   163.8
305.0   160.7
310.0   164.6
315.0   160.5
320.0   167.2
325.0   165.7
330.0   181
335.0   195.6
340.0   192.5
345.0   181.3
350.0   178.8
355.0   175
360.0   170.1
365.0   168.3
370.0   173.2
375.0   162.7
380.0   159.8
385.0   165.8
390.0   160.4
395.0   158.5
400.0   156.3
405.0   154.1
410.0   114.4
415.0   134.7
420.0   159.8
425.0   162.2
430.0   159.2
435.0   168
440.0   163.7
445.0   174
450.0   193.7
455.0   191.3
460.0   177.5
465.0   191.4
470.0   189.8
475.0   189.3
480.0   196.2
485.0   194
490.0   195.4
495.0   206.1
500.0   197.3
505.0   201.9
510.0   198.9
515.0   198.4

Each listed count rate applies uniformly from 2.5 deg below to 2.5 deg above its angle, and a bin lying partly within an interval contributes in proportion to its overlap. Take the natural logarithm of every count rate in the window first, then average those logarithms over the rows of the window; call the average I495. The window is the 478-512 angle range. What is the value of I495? 5.29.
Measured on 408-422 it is 4.91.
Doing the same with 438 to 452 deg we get 5.17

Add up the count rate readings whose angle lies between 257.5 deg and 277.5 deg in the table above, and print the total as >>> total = 627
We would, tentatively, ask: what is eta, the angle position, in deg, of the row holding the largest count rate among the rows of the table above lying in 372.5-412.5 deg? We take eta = 385.0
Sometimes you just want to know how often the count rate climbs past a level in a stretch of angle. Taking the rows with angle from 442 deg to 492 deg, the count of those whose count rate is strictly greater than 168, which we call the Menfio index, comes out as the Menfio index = 10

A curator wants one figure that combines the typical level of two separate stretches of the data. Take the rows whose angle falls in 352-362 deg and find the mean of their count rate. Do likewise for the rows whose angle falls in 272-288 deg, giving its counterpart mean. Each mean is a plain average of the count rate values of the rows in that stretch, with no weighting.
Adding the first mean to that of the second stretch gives 340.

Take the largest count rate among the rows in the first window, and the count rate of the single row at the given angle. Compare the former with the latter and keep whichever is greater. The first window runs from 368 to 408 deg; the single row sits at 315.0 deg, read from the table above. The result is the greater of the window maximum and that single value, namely 173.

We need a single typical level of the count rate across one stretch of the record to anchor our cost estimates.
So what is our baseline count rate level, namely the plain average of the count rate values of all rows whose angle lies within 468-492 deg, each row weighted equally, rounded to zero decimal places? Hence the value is 193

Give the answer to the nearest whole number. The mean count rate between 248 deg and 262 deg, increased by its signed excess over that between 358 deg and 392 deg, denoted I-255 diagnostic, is 132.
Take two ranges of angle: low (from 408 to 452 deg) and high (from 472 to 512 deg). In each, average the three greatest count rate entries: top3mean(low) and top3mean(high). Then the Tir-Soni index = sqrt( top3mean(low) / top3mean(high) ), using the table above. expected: 0.94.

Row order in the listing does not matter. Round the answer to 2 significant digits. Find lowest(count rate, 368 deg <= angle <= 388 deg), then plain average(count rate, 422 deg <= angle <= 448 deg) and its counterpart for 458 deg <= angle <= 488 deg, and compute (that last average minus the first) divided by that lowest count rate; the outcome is 0.15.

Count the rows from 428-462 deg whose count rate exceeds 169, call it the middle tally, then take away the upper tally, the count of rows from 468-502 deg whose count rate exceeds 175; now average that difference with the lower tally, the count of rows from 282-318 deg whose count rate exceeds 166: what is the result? -1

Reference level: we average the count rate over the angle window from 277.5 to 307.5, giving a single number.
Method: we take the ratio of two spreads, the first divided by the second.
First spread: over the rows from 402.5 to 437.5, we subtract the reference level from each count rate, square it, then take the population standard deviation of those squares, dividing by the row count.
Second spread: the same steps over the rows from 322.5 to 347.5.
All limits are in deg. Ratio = 2.6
